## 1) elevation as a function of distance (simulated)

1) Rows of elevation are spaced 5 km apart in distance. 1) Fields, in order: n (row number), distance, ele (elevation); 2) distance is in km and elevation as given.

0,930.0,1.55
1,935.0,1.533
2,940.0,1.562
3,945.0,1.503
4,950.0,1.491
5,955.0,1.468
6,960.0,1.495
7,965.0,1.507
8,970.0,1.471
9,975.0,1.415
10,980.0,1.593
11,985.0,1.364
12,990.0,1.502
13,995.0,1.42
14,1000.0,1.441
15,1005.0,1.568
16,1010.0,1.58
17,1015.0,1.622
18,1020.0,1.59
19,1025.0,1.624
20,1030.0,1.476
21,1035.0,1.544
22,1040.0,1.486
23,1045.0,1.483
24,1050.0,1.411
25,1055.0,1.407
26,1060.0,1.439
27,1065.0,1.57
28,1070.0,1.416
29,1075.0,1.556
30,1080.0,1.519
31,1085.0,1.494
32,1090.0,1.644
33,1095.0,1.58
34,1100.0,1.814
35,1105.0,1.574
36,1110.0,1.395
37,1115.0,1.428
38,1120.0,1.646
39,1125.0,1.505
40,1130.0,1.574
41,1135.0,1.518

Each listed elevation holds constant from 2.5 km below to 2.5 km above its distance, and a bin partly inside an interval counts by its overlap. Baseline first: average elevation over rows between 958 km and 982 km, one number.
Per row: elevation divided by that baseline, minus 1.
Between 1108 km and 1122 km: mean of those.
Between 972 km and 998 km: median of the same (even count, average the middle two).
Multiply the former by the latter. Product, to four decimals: 0.0002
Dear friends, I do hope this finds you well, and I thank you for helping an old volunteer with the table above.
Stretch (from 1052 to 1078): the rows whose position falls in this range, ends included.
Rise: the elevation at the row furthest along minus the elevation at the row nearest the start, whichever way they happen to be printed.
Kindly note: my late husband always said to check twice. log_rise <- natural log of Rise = -1.9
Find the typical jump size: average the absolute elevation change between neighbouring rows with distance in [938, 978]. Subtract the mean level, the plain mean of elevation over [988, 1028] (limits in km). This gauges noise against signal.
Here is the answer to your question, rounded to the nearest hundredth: -1.51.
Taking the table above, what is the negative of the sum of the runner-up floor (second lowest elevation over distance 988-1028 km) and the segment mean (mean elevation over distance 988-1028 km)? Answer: -2.98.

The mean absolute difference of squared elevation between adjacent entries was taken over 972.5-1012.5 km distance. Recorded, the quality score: 0.33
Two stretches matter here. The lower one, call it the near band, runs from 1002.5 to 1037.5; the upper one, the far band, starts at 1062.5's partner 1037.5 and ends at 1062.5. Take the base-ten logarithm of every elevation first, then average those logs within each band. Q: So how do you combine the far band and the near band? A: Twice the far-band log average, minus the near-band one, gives 0.123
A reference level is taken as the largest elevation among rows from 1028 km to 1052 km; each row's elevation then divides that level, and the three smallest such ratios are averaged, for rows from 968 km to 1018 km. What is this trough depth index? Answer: 0.966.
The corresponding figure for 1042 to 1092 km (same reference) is 0.972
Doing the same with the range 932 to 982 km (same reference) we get 0.988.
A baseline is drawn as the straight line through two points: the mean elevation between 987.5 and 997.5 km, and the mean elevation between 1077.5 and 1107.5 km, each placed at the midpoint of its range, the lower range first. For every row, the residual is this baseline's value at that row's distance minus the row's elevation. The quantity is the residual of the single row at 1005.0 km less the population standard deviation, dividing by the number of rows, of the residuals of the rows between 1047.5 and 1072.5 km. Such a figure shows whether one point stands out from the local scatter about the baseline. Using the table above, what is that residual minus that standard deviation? -0.148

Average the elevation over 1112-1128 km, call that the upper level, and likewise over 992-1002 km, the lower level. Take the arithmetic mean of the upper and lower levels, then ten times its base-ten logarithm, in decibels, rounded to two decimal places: 1.70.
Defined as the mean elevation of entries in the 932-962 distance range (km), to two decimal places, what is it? 1.51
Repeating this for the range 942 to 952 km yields 1.50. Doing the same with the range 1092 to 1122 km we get 1.57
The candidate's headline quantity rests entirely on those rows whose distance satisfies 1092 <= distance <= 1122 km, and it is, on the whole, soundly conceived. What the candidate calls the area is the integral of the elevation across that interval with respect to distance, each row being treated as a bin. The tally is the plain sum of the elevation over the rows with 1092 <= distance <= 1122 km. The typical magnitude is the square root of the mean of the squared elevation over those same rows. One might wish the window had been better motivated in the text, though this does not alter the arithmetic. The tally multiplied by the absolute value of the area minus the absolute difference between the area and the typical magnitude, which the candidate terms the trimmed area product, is 14.9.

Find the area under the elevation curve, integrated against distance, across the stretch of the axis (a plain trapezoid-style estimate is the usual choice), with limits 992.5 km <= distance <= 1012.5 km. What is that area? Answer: 30.0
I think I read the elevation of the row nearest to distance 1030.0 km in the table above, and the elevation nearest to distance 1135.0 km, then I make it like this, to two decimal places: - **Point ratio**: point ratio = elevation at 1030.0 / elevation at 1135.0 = 0.97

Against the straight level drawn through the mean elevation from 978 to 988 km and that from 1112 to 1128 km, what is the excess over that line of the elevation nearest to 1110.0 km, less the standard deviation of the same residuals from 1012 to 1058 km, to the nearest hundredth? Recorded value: -0.21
